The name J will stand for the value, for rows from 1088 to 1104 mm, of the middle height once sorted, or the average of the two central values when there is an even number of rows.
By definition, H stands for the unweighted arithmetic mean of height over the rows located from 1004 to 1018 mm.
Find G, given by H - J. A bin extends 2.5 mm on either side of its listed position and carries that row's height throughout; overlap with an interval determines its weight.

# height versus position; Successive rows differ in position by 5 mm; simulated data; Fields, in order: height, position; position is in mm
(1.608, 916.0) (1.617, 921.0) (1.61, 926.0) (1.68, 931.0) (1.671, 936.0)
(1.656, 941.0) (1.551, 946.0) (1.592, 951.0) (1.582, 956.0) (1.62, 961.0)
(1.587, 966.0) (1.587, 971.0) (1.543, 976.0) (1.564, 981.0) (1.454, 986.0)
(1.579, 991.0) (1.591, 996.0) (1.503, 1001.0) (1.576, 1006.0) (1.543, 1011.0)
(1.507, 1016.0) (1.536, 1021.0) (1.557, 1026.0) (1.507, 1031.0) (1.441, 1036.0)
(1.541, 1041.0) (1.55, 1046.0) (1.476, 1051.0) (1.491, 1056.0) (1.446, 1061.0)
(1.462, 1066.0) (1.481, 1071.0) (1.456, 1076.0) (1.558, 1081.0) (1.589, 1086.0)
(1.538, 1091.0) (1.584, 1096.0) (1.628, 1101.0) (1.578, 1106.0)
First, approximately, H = 1.54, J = 1.584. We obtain -0.042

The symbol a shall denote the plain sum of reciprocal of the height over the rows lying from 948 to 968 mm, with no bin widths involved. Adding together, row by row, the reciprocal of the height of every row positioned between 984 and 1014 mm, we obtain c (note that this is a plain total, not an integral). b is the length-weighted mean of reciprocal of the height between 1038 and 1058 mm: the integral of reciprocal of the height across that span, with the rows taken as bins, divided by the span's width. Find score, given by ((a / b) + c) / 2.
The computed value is 3.8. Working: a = 2.5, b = 0.661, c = 3.9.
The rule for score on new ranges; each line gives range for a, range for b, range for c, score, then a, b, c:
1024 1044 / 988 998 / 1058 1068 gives 2.8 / 2.6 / 0.634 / 1.4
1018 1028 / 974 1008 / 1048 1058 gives 1.7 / 1.3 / 0.648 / 1.3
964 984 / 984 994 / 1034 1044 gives 2.6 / 2.5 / 0.658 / 1.3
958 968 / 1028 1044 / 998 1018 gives 2.2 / 1.2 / 0.667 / 2.6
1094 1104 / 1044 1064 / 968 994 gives 2.5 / 1.2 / 0.672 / 3.2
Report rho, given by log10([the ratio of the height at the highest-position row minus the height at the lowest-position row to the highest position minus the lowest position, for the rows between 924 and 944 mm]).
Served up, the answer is -2.51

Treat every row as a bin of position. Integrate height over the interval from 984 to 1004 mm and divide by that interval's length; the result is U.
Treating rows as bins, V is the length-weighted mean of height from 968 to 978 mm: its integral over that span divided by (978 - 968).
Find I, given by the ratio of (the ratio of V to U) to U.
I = 0.67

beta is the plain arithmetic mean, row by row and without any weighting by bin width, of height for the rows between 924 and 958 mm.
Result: 1.62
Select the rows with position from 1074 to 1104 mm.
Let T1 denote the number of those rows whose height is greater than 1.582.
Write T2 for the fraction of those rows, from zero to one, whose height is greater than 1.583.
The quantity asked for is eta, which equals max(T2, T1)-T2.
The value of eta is 2.5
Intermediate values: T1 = 3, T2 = 0.5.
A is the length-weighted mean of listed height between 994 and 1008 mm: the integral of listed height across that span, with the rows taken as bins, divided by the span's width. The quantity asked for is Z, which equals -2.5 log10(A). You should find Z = -0.479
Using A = 1.55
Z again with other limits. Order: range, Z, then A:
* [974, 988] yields -0.456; 1.52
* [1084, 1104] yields -0.500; 1.58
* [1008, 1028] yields -0.466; 1.54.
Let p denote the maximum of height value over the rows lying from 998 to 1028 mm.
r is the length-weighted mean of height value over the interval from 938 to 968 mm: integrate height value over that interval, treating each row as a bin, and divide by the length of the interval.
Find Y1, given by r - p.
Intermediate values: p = 1.576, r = 1.60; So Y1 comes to 0.02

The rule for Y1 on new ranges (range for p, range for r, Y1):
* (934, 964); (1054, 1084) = -0.19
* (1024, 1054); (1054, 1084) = -0.07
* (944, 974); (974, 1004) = -0.08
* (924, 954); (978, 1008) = -0.14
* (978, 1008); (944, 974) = 0.00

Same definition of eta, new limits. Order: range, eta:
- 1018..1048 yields 0.0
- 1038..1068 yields 0.0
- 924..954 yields 4.2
